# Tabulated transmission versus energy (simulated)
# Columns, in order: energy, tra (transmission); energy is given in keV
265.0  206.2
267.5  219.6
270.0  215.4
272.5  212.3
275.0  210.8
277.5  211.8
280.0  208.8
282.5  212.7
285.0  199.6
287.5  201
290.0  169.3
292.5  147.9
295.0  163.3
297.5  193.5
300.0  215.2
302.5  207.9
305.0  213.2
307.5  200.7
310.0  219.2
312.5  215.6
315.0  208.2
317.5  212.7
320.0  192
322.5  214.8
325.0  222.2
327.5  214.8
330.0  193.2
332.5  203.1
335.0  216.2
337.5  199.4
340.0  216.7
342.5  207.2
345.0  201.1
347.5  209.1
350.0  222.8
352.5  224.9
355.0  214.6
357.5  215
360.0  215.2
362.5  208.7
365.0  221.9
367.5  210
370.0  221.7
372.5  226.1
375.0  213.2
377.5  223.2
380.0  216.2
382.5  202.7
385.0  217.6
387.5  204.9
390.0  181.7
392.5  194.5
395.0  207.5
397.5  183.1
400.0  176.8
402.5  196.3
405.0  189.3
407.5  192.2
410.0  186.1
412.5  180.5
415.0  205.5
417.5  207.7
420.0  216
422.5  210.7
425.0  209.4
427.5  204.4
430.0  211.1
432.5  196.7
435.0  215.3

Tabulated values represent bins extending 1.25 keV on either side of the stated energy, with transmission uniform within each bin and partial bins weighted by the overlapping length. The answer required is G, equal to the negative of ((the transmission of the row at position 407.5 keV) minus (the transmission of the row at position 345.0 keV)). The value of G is 9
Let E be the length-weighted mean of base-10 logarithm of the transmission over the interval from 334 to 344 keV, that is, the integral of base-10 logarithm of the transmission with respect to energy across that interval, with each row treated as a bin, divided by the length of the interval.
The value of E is 2.32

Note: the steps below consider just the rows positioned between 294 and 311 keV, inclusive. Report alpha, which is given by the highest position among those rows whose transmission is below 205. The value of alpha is 307.5 keV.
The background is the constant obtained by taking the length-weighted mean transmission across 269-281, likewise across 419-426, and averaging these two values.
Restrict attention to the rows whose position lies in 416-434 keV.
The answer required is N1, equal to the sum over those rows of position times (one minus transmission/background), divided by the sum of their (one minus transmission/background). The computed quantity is 429.5 keV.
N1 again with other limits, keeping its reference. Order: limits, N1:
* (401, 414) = 408.3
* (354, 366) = 361.3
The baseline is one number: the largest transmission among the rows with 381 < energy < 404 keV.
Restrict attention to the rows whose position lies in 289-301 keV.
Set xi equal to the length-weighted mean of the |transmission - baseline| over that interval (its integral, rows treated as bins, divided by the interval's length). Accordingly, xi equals 40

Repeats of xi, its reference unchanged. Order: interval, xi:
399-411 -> 29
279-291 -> 19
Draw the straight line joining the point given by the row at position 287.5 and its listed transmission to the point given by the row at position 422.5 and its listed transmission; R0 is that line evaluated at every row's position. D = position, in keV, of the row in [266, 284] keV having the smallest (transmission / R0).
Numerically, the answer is 280.0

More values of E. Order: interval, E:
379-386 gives 2.33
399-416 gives 2.28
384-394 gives 2.30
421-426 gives 2.32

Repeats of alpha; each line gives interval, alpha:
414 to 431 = 427.5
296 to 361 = 345.0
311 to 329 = 320.0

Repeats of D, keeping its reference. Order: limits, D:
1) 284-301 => 292.5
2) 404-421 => 412.5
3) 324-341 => 330.0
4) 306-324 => 320.0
